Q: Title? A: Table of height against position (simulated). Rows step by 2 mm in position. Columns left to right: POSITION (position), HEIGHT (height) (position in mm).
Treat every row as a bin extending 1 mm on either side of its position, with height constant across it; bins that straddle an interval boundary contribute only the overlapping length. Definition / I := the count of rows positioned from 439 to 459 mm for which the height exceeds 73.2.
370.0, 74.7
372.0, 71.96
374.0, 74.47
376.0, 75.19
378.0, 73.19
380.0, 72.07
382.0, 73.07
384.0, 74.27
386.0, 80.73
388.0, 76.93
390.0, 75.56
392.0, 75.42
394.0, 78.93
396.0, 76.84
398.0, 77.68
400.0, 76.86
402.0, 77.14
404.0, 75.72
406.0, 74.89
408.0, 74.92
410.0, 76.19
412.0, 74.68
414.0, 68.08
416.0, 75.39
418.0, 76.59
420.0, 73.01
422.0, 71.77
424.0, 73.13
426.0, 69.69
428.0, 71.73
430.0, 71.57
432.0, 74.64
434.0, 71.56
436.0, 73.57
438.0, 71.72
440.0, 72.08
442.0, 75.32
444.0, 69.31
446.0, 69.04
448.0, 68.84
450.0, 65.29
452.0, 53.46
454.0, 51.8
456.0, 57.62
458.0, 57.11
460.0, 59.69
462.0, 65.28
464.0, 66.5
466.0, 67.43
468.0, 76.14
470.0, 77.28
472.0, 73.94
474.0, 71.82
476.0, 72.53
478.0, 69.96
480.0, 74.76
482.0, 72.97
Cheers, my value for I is 1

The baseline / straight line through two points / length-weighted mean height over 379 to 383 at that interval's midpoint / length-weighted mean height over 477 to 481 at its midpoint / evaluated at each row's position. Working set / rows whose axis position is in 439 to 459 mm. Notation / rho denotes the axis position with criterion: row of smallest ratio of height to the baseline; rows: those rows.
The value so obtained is 454.0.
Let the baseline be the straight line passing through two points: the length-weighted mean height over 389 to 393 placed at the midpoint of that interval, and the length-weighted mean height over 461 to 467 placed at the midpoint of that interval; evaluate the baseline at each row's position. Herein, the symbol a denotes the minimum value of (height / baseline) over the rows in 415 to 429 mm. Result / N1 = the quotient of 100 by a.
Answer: 102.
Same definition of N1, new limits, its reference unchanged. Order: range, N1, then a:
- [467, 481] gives 92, 1.08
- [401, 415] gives 107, 0.94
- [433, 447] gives 99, 1.01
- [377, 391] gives 107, 0.94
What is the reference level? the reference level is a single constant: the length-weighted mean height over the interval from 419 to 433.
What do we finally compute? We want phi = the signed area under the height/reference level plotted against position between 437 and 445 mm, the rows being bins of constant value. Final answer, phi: 7.99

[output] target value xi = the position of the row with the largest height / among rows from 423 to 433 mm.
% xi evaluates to 432.0 mm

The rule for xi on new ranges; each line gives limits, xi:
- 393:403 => 394.0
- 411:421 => 418.0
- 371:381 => 376.0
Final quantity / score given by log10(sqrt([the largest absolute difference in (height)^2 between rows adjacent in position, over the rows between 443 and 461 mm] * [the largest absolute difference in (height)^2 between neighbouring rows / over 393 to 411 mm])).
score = 2.83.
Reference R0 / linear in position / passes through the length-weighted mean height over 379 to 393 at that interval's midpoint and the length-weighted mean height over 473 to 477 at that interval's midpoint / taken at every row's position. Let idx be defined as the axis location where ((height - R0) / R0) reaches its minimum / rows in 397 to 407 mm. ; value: 406.0 mm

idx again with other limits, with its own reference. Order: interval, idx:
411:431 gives 414.0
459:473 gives 460.0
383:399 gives 384.0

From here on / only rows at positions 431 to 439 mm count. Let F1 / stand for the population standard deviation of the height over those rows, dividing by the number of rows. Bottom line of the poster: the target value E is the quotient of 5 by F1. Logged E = 3.9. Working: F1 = 1.3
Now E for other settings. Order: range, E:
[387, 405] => 4.7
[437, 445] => 2.3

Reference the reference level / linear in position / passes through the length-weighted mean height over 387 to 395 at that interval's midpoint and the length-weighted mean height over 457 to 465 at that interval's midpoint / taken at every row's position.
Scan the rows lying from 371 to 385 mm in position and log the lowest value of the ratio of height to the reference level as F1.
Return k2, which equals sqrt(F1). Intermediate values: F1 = 0.89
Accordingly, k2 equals 0.94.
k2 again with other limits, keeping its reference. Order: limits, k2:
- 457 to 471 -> 0.95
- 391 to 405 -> 0.99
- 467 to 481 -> 1.09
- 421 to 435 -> 1.00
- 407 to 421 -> 0.97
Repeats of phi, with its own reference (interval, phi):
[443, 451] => 7.55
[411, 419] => 8.16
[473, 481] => 8.01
